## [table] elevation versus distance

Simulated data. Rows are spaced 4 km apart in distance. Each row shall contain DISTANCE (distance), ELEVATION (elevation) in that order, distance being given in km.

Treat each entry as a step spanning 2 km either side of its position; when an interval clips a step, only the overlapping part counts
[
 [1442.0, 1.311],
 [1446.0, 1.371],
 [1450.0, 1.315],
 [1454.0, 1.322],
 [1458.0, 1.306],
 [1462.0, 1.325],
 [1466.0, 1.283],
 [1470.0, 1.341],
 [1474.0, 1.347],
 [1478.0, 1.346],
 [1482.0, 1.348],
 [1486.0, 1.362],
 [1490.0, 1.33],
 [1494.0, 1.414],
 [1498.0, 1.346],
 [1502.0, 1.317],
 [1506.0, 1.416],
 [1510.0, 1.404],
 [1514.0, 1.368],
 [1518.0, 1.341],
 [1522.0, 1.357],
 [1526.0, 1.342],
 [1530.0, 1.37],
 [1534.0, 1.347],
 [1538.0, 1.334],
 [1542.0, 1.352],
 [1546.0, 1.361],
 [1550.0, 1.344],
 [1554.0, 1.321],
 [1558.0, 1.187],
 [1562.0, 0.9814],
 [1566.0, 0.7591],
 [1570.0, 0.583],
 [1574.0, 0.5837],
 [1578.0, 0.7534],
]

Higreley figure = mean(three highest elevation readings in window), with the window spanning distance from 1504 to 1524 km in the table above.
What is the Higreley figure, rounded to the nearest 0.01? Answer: 1.40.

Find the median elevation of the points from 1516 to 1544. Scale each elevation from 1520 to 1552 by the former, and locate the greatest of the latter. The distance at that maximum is 1530.0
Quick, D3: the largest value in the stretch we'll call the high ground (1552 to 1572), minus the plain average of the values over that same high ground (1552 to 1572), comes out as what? 0.355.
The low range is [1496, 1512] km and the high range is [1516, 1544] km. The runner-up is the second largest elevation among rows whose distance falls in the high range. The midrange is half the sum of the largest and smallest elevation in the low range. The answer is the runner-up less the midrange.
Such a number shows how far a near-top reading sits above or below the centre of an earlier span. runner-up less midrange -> -0.01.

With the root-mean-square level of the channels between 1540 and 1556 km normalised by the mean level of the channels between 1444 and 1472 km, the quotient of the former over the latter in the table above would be 1.02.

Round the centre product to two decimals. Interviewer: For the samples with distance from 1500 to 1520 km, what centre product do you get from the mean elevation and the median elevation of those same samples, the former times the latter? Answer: 1.87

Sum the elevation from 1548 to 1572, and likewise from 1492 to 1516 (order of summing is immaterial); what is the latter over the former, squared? 1.8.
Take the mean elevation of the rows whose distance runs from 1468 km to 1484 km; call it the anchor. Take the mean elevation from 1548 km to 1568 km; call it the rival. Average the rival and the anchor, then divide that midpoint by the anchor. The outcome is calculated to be 0.92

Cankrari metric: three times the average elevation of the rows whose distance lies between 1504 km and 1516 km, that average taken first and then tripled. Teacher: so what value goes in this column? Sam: 4.19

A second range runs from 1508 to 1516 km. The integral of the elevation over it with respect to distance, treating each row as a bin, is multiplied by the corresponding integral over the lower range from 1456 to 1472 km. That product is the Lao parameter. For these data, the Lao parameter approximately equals 233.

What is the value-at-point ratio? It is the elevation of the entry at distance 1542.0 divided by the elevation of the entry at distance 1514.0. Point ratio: 0.99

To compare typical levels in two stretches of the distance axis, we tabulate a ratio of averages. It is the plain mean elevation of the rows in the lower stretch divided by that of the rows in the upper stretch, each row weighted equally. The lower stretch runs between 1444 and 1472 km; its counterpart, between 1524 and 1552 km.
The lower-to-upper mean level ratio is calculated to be 0.98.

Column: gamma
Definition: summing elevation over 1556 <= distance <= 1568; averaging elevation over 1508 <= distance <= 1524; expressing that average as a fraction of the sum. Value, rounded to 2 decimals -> 0.47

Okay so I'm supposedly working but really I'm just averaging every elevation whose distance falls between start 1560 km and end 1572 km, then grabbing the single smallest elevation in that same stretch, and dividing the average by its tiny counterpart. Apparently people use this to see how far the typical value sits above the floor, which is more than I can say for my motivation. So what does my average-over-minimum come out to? 1.33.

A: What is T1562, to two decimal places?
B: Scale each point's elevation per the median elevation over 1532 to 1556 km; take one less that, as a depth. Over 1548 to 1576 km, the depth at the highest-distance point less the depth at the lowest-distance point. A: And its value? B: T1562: 0.57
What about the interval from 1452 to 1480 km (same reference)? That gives -0.02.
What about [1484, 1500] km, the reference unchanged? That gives 0.01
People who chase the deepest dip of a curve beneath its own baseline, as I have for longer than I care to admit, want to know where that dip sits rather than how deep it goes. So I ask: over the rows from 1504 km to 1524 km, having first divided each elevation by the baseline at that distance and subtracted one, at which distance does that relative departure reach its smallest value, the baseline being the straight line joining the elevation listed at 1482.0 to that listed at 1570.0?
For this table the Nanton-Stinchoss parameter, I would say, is 1506.0 km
